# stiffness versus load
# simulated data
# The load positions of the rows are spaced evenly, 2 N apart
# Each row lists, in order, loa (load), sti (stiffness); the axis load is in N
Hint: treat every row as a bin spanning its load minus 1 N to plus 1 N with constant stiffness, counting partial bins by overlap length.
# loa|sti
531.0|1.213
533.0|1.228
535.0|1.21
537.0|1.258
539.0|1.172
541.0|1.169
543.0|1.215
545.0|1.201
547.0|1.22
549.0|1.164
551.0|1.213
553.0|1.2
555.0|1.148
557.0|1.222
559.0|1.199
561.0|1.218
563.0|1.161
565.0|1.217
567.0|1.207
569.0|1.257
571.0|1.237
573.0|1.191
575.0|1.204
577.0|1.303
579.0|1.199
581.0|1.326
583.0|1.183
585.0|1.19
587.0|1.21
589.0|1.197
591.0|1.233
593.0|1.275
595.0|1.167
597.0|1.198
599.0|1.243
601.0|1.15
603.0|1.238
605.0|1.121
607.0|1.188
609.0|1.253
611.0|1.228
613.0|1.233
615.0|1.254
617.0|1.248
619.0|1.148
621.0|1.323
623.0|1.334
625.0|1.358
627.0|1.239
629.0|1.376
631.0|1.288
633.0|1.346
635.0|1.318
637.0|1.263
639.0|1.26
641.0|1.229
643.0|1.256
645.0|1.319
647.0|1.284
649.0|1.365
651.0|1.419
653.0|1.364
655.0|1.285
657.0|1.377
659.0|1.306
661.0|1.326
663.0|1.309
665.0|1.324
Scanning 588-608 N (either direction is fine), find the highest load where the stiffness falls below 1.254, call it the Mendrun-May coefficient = 607.0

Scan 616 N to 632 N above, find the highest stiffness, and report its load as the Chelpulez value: 629.0 N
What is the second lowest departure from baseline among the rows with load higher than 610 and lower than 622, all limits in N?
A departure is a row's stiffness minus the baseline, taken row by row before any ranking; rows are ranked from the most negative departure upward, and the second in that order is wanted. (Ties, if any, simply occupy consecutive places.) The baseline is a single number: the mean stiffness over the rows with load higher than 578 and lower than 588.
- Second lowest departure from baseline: 0.006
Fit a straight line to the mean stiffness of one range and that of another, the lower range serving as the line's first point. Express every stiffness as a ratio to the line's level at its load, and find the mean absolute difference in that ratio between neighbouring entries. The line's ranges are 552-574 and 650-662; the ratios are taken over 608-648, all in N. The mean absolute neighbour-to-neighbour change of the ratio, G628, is 0.0409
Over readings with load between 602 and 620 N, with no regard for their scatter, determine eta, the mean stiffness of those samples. 1.212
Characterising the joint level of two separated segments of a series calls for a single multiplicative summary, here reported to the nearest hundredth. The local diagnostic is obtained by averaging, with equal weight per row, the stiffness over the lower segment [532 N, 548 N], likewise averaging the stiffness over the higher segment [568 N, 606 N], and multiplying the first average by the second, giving 1.47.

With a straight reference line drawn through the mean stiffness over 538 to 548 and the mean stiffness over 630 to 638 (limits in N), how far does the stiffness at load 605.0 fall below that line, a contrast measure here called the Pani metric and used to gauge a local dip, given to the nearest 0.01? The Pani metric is 0.15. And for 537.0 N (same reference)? -0.07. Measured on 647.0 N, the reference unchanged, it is 0.04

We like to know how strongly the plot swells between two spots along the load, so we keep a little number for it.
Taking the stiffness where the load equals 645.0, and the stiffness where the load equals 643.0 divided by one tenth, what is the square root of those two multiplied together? 4.07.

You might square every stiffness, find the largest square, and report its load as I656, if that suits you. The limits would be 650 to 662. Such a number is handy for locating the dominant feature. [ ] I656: 651.0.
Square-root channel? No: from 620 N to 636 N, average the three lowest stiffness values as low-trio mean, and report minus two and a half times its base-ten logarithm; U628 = -0.269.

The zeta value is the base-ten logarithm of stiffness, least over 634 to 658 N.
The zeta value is 0.090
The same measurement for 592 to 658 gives 0.050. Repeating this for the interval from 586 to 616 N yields 0.050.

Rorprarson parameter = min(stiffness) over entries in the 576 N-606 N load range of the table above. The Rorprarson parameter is 1.121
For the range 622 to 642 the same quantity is 1.229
